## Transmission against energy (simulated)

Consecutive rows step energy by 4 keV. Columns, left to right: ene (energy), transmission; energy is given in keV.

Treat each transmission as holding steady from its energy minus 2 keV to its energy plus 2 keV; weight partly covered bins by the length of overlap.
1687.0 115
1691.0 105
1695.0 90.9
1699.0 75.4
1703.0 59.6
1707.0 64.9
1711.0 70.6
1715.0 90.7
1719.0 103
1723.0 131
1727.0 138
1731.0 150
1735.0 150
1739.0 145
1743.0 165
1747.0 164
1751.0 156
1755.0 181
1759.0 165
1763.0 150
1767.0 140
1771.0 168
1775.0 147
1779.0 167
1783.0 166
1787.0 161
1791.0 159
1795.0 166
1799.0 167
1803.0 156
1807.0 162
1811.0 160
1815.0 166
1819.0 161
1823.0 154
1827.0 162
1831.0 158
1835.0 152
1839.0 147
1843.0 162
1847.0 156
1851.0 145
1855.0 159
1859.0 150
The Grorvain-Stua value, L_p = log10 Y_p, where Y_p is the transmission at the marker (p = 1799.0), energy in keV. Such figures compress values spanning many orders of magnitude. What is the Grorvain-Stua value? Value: 2.22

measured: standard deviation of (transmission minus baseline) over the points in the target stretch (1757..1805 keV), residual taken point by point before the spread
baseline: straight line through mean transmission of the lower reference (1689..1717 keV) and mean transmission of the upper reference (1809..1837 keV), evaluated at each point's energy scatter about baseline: 11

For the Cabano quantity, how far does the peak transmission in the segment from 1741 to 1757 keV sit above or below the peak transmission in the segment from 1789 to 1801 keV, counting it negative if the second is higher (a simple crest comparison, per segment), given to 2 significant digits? 14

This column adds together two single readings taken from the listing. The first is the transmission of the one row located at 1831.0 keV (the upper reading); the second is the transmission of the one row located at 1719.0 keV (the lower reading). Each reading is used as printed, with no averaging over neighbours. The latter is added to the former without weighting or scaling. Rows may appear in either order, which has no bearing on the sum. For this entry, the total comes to 261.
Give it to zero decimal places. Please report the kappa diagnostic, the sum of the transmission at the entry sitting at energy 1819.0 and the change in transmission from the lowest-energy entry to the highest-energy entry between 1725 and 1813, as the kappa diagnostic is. 183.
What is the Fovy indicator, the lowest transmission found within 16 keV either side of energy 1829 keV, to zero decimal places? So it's 147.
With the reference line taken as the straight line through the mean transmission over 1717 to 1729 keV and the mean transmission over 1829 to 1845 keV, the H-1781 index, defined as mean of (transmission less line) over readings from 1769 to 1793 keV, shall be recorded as 22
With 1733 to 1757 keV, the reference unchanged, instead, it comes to 30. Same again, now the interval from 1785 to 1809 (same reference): 18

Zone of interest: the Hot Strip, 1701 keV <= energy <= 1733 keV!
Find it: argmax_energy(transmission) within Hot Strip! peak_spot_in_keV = 1731.0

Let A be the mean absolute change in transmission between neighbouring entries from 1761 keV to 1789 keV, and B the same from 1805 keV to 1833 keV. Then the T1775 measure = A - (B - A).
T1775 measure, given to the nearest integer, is 23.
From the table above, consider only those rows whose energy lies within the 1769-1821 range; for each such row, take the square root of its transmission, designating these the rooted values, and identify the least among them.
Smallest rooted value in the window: 12.1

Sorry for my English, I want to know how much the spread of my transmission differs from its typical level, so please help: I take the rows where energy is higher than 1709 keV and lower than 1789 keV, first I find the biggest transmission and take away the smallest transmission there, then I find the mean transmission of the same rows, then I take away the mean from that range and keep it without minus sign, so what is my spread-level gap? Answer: 35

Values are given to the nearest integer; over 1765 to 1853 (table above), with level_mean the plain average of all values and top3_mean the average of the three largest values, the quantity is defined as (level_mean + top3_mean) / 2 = 163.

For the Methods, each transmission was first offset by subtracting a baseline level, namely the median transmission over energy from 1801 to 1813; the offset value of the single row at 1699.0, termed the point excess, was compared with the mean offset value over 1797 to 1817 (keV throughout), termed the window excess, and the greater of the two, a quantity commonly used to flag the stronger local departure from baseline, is 2.2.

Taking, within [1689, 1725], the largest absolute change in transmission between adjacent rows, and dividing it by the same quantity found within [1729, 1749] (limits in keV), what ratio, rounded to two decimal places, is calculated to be 1.40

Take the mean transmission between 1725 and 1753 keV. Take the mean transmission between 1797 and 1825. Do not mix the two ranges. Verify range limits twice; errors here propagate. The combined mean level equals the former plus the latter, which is 313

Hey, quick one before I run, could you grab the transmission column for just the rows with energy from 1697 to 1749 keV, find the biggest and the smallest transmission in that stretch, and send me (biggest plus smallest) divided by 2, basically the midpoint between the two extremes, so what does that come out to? 112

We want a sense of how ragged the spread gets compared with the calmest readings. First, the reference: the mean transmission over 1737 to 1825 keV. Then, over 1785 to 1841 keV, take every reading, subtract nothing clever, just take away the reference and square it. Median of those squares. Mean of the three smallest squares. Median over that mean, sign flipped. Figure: -31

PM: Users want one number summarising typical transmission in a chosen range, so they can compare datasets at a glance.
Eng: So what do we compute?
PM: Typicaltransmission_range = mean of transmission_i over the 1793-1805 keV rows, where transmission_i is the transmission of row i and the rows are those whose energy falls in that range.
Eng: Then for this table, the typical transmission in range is 163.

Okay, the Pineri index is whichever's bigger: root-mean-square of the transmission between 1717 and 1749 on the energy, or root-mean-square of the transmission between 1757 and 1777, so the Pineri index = 154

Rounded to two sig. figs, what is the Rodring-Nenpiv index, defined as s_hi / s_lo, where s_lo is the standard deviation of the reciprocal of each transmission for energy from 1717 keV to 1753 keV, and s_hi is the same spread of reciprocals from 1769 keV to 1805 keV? 0.25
